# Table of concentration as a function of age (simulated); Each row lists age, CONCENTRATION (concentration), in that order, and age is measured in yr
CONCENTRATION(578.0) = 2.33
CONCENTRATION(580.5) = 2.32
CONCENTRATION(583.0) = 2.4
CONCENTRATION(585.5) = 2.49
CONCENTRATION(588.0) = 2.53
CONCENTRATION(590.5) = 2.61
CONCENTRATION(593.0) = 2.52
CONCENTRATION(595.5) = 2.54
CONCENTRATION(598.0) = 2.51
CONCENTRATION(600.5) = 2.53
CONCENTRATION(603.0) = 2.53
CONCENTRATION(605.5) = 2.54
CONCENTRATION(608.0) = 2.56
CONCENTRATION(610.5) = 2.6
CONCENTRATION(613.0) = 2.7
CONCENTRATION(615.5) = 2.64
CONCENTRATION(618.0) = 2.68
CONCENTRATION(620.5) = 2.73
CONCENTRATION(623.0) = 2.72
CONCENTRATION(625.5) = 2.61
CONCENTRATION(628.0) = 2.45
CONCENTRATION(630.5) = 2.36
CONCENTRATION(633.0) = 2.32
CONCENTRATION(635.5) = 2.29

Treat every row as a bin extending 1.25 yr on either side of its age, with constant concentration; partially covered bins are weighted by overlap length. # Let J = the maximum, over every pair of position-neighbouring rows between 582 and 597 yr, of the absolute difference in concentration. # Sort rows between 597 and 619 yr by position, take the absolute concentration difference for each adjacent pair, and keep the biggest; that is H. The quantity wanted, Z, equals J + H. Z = 0.19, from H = 0.100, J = 0.090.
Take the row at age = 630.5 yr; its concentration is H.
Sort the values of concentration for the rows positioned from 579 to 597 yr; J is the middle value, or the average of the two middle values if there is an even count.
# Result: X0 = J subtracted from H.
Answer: -0.16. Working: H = 2.36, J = 2.52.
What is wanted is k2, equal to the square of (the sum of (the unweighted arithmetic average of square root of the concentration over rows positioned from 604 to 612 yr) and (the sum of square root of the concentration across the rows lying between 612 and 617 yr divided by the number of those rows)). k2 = 10.5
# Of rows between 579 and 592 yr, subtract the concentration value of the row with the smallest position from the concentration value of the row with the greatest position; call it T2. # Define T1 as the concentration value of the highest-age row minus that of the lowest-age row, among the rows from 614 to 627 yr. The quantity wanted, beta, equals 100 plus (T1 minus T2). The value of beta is 99.7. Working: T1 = -0.03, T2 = 0.3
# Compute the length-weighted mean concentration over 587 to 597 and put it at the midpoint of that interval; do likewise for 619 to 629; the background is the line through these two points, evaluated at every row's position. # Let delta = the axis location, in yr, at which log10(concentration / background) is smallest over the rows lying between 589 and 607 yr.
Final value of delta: 598.0 yr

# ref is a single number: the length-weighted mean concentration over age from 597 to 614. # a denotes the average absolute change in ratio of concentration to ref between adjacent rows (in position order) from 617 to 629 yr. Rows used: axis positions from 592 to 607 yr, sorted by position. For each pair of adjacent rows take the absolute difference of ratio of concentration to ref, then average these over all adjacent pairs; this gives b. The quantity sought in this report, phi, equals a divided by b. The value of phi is 5.2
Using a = 0.032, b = 0.006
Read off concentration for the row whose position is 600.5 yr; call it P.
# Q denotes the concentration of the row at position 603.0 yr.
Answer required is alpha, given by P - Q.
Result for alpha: 0.00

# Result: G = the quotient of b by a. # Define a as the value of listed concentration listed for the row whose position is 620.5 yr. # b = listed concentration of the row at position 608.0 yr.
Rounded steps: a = 2.73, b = 2.56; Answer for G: 0.94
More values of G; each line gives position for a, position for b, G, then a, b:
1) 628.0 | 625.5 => 1.07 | 2.45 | 2.61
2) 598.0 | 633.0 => 0.92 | 2.51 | 2.32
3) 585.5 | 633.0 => 0.93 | 2.49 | 2.32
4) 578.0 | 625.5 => 1.12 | 2.33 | 2.61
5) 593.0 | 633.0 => 0.92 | 2.52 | 2.32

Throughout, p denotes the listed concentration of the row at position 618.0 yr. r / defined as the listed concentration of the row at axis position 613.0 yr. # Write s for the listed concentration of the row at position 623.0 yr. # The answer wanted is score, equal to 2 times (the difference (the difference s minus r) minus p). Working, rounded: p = 2.68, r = 2.7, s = 2.72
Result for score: -5.32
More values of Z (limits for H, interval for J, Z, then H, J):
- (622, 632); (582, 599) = 0.25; 0.160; 0.090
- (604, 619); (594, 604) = 0.13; 0.100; 0.030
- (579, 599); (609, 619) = 0.19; 0.090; 0.100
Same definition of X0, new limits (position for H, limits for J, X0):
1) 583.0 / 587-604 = -0.13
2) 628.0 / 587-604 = -0.08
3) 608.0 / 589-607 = 0.03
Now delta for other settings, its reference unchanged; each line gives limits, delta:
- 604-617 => 605.5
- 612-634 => 633.0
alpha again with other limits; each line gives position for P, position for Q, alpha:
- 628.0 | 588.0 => -0.08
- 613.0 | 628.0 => 0.25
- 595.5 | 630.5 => 0.18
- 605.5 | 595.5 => 0.00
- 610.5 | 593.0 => 0.08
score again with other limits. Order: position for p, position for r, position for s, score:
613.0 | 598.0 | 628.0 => -5.52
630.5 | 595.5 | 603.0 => -4.74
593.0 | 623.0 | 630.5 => -5.76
